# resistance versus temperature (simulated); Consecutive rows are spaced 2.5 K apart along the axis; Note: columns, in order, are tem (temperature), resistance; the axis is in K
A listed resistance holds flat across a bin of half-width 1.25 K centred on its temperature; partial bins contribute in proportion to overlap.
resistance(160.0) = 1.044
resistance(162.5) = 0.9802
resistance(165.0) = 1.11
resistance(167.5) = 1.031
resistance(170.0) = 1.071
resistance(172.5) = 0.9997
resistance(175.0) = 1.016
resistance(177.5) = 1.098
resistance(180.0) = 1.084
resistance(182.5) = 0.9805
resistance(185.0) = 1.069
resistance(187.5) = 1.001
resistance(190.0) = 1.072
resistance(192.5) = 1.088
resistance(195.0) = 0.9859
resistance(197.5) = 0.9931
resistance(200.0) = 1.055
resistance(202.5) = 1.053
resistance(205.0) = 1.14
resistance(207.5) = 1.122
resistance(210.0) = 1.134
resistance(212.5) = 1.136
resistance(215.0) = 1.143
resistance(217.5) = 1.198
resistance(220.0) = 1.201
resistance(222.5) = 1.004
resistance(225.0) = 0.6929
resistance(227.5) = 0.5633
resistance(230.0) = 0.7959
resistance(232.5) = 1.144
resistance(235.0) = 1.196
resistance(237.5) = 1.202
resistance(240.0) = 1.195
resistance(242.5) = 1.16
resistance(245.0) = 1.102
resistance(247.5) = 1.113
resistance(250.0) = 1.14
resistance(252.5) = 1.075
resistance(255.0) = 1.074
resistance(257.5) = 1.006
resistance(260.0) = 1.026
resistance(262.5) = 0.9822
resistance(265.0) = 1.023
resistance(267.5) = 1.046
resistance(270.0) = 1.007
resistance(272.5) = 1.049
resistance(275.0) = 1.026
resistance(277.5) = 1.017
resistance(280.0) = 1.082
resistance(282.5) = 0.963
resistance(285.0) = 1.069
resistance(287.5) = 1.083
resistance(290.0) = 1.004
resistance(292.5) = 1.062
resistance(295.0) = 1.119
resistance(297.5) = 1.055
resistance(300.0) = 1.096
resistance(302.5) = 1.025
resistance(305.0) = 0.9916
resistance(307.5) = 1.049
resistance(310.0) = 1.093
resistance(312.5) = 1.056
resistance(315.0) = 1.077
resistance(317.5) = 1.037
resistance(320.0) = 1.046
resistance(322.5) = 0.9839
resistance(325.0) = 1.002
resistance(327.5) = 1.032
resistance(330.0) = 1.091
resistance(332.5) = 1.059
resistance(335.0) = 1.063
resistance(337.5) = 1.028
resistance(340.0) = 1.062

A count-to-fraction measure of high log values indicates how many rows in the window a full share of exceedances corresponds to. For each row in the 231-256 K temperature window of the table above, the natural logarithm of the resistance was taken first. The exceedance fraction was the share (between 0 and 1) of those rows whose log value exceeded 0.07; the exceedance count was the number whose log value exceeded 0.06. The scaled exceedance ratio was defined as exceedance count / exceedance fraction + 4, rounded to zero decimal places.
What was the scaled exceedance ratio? 14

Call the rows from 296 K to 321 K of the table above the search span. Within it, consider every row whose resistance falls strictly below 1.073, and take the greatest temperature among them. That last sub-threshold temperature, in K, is 320.0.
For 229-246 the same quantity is 230.0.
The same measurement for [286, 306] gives 305.0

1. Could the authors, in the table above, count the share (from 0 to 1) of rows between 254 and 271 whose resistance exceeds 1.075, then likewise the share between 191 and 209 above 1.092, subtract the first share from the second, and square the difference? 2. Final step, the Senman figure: 0.08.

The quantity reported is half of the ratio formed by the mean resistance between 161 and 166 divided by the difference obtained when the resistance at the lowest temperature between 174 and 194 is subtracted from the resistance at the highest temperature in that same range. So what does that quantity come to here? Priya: 7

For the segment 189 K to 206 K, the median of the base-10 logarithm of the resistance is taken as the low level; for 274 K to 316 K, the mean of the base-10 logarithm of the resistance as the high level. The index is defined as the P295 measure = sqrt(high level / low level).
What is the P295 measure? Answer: 0.96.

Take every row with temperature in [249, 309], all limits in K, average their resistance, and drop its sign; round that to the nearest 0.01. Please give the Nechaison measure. 1.04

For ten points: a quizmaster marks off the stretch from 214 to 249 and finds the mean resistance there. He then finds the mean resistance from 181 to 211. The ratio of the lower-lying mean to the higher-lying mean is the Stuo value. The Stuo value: 1.01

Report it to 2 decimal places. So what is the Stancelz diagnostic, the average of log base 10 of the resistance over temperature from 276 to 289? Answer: 0.02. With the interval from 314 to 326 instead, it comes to 0.01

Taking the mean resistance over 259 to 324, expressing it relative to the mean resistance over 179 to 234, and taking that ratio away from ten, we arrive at 8.99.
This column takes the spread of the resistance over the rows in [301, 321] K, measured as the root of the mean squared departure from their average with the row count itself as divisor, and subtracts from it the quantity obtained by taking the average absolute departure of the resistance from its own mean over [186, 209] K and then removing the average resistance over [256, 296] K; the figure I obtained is 1.02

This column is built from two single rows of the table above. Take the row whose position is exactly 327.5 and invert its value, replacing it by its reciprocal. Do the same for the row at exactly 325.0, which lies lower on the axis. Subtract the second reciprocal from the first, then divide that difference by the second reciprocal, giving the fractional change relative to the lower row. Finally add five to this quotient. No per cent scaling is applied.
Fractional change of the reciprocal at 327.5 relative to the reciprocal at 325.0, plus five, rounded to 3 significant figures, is 4.97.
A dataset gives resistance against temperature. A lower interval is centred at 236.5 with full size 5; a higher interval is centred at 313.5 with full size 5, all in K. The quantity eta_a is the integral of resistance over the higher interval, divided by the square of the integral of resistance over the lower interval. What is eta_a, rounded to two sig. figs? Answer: 0.15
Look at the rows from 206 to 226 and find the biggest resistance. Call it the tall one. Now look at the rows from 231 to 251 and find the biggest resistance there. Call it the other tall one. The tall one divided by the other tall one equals 1.00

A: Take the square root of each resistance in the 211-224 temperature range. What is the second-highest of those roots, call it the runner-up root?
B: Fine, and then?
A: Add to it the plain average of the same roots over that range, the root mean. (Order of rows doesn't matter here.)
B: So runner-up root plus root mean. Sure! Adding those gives 2.16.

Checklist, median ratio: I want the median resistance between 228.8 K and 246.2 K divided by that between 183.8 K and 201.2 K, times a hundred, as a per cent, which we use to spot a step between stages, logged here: 110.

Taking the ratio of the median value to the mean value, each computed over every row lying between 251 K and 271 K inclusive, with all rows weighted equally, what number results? 0.99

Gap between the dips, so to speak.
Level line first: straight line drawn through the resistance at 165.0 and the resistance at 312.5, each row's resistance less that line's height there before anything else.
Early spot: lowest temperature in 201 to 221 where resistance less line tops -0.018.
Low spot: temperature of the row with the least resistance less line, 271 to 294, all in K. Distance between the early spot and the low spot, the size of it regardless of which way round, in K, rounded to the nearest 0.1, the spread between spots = 77.5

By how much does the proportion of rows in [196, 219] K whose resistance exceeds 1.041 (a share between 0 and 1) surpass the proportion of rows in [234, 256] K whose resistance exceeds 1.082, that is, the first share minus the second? 0.11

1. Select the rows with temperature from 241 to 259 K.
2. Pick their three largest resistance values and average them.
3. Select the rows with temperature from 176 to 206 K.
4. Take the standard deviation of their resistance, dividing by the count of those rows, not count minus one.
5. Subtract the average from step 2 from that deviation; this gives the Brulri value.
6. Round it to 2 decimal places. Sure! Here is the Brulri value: -1.09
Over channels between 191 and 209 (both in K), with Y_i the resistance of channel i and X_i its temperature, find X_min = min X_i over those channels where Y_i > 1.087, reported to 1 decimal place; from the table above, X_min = 192.5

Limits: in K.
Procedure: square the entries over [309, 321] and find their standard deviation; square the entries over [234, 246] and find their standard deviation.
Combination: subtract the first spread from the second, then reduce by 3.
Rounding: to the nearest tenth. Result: -3.0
